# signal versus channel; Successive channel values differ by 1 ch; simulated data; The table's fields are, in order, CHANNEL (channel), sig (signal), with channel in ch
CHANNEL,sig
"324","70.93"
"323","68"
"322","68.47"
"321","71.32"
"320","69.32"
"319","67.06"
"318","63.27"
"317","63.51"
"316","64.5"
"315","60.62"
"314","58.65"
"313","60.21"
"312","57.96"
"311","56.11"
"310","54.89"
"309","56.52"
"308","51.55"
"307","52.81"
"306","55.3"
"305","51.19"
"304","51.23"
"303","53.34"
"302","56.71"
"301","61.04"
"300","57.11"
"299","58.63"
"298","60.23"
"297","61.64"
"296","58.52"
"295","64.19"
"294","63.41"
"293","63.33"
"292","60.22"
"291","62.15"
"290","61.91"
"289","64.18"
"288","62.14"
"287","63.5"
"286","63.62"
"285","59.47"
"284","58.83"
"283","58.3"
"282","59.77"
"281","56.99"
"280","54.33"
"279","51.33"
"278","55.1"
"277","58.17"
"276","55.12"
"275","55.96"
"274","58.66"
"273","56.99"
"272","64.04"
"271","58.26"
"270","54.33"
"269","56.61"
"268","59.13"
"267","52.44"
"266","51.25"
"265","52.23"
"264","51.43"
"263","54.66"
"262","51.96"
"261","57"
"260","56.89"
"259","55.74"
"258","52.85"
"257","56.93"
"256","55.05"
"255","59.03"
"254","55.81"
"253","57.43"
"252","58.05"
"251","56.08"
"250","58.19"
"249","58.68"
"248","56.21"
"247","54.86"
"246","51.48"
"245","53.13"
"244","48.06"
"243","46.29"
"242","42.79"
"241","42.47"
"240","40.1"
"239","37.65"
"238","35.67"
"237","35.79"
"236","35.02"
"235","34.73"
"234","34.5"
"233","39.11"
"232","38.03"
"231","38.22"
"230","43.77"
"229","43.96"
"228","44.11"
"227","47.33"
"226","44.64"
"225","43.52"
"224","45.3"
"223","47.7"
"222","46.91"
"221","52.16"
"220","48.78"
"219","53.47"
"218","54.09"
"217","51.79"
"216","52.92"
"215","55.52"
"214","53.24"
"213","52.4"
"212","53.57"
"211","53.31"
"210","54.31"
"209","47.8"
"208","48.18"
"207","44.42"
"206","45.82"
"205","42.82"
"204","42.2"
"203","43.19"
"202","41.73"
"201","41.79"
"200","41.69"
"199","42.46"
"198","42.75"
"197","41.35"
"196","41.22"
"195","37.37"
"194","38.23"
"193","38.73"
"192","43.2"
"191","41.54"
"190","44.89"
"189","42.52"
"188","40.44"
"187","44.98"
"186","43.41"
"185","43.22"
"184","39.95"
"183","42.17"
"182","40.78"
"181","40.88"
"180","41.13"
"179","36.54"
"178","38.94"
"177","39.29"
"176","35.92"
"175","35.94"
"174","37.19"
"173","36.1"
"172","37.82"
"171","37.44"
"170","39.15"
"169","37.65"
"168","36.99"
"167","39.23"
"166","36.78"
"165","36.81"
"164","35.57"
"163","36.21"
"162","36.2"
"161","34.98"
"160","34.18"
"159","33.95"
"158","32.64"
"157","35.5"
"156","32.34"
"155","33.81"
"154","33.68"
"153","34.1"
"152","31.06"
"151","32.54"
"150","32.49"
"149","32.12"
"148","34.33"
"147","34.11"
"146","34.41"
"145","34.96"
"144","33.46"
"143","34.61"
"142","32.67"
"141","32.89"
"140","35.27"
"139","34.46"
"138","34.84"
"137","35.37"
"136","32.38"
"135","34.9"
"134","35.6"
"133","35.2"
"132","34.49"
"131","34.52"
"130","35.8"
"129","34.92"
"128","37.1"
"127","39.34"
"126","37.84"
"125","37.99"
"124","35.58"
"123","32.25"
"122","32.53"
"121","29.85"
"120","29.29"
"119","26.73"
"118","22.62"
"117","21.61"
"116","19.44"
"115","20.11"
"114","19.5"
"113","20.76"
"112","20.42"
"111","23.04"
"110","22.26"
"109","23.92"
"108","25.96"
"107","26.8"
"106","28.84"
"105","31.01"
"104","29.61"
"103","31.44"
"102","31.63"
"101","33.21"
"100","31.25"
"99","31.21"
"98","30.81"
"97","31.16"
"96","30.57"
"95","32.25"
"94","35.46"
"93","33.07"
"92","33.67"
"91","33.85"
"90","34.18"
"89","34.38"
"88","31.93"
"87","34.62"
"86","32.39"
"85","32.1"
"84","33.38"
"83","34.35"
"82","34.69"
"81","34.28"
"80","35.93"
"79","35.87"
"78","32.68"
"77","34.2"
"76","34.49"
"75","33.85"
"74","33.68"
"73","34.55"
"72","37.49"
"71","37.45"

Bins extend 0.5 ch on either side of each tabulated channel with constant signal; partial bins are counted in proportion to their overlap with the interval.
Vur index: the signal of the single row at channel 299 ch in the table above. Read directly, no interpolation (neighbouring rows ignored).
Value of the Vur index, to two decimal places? 58.63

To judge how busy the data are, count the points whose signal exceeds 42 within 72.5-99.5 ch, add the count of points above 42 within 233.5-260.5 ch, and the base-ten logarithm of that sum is 1.30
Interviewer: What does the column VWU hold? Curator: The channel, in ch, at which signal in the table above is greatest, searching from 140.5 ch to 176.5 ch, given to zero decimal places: 167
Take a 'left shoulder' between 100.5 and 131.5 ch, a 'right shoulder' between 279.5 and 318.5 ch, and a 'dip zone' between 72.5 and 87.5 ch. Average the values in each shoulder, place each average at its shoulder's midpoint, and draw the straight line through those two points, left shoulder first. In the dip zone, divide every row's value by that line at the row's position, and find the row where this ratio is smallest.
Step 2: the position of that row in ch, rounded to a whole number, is 85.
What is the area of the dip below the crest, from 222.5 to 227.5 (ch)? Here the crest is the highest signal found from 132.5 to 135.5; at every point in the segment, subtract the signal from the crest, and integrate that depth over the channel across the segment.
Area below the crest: -50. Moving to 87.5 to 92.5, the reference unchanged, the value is 10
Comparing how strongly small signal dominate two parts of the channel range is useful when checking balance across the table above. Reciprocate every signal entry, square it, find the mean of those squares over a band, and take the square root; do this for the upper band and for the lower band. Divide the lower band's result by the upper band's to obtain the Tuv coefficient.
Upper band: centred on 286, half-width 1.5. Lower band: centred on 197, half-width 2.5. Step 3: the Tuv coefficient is 1.52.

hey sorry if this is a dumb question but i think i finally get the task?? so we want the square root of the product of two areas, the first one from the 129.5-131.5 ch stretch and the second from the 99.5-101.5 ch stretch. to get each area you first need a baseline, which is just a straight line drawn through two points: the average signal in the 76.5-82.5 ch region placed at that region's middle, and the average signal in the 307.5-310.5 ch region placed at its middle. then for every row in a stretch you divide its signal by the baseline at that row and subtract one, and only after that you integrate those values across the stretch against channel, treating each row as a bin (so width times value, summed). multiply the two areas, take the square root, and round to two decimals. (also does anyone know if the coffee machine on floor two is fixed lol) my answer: 0.21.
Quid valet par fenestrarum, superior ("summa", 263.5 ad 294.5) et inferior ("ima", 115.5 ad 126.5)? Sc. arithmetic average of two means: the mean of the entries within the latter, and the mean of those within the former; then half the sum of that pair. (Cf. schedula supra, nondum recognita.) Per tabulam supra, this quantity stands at 44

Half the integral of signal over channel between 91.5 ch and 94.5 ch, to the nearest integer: 51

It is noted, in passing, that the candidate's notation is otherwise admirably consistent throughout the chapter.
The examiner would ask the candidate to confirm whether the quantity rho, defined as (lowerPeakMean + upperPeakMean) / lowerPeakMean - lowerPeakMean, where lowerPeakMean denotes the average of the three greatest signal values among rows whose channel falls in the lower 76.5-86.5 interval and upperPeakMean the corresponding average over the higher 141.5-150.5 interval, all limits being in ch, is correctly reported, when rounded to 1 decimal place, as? -33.5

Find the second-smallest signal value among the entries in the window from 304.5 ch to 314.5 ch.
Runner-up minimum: 51.55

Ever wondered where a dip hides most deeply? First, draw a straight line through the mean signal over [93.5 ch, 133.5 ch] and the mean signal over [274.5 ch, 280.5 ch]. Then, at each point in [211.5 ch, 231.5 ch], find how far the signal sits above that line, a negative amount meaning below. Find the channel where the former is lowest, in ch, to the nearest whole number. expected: 231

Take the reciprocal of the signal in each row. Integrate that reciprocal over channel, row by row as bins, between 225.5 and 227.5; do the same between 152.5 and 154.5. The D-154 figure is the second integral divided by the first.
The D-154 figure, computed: 1.36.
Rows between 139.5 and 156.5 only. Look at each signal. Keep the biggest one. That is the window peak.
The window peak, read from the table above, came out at 35.27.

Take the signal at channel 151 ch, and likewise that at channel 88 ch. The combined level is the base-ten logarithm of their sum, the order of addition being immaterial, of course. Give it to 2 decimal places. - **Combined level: 1.81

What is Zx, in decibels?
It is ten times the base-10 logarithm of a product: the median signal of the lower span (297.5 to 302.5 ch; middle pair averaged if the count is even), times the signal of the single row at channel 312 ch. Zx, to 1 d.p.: 35.3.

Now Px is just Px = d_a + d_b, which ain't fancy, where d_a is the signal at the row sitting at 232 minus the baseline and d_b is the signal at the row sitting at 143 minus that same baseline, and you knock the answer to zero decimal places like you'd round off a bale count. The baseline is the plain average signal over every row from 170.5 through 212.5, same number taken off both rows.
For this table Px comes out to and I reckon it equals -12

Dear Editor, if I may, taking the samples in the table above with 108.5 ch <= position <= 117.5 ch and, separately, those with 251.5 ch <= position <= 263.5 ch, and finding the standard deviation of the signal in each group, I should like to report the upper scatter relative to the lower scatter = 1.3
